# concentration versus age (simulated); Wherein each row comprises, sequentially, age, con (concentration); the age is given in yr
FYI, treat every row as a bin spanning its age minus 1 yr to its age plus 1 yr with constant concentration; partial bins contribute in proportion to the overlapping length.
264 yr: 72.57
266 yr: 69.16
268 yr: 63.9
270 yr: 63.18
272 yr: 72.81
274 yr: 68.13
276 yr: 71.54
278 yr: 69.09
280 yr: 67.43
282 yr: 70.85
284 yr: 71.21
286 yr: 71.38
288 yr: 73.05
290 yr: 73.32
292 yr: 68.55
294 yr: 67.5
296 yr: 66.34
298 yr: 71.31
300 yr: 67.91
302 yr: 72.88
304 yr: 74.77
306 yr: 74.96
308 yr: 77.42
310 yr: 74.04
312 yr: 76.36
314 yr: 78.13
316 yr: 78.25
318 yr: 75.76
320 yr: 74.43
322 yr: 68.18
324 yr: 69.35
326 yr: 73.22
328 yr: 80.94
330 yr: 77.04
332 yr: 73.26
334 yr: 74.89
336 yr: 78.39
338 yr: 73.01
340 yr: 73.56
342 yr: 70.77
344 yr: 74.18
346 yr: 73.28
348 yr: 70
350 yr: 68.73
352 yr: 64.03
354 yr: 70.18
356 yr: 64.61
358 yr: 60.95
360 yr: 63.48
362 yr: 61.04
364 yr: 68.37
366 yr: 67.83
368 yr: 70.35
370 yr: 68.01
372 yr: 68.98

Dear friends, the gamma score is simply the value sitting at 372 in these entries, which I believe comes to 68.98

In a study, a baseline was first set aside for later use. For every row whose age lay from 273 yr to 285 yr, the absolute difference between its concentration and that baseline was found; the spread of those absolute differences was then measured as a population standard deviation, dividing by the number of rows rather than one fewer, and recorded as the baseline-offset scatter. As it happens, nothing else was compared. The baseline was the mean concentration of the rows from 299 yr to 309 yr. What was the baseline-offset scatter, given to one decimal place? 1.6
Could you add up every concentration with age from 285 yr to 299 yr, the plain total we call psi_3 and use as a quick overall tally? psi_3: 491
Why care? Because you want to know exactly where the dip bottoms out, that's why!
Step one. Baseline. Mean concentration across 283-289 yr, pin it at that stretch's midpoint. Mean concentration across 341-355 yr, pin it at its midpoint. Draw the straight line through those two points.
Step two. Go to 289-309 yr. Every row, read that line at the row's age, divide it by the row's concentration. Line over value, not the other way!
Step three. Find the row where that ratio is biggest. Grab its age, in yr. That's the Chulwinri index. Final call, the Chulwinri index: 296 yr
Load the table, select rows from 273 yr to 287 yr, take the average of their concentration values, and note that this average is 69.9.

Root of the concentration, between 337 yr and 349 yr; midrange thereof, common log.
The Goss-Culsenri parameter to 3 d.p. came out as 0.929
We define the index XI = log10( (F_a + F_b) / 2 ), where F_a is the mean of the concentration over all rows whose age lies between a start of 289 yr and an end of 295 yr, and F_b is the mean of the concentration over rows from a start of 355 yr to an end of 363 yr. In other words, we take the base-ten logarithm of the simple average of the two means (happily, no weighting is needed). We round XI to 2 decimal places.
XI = 1.82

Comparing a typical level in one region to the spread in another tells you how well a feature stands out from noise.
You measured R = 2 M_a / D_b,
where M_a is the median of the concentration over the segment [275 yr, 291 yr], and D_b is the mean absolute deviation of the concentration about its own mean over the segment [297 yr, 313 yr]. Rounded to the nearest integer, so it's 63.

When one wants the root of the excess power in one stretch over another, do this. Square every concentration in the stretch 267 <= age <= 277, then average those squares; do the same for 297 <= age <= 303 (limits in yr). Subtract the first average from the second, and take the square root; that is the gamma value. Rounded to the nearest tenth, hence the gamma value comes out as 19.4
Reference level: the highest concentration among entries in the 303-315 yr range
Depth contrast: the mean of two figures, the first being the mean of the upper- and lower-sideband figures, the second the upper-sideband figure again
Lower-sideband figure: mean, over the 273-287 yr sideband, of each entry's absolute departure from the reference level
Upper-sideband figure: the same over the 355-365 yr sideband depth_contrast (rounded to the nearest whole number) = 13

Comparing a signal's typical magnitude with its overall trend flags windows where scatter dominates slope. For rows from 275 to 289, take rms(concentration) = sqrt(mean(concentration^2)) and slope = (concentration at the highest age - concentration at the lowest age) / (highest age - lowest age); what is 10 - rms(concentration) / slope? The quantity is -552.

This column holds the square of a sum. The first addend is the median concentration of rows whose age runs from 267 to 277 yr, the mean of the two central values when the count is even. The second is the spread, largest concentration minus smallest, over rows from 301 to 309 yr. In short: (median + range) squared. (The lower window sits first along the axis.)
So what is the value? 5281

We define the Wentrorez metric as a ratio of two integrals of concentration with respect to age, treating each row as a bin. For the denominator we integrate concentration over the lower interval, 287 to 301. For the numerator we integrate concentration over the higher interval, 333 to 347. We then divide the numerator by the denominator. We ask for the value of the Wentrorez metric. 1.06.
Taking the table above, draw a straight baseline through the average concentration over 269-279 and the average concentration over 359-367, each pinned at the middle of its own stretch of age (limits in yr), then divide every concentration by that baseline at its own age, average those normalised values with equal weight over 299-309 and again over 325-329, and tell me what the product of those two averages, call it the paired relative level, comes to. 1.26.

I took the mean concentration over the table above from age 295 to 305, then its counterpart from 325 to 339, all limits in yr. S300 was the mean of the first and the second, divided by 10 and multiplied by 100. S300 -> 732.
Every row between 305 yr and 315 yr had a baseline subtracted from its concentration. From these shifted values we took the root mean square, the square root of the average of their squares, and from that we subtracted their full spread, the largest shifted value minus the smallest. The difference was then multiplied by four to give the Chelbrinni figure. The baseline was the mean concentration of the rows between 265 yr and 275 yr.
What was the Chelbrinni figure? 19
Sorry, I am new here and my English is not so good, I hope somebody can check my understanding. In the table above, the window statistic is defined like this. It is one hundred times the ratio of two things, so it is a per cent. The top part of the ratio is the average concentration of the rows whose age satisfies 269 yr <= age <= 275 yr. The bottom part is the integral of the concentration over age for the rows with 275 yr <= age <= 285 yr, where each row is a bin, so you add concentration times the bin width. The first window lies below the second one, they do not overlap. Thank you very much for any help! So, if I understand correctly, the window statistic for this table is 9.7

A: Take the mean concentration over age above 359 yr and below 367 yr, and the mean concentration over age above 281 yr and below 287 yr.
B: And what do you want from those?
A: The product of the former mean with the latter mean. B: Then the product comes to 4637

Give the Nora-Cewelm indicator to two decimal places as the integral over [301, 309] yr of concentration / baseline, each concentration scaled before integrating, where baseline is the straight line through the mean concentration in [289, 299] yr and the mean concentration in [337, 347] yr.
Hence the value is 8.55 yr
